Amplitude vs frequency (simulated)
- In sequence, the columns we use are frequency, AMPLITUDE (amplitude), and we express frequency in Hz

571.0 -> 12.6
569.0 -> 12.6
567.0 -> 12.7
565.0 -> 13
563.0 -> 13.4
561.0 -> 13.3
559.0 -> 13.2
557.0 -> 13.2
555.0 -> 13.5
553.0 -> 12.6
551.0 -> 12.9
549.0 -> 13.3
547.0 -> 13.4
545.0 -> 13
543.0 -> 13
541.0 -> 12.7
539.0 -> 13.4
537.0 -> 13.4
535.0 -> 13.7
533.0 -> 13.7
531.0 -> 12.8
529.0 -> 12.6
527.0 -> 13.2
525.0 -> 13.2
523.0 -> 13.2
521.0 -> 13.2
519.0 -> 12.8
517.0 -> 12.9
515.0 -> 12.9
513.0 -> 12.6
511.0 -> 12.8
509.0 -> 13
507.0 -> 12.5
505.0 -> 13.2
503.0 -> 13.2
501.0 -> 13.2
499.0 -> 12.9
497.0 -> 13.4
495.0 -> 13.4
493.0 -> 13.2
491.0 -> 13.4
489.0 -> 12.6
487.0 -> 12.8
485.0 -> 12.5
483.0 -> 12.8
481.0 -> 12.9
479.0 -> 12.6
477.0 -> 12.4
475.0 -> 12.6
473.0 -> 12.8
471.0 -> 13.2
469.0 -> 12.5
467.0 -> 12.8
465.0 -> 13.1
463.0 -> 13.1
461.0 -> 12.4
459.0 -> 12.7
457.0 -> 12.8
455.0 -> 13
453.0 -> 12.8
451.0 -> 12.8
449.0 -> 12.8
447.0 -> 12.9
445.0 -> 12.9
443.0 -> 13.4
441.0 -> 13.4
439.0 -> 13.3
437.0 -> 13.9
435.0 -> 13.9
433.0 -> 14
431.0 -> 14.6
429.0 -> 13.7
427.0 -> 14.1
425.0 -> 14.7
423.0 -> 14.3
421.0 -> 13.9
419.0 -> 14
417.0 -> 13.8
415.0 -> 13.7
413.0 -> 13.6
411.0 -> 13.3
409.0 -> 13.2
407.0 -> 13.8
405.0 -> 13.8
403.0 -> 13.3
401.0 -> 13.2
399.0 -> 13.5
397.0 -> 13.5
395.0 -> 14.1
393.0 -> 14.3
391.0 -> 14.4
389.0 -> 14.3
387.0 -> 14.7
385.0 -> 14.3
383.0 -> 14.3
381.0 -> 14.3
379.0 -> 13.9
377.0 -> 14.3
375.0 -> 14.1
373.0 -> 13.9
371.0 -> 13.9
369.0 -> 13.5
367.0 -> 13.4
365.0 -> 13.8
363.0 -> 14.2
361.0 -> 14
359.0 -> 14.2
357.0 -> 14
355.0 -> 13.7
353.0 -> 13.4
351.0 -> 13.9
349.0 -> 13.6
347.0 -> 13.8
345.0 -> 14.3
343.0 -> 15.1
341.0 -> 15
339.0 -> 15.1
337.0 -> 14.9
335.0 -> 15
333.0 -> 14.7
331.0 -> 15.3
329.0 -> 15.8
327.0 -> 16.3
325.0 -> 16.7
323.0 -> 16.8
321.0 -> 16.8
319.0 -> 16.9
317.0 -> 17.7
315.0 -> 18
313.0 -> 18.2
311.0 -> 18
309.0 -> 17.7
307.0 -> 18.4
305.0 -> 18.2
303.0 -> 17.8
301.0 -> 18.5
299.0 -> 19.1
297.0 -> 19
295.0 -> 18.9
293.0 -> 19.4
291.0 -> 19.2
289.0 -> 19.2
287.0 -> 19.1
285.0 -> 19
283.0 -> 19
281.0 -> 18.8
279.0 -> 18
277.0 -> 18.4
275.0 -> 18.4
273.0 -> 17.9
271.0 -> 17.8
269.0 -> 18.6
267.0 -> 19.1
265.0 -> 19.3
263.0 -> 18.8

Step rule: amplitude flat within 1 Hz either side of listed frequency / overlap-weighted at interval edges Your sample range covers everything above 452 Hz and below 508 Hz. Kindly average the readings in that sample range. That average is 12.9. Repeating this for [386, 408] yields 13.9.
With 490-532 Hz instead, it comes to 13.0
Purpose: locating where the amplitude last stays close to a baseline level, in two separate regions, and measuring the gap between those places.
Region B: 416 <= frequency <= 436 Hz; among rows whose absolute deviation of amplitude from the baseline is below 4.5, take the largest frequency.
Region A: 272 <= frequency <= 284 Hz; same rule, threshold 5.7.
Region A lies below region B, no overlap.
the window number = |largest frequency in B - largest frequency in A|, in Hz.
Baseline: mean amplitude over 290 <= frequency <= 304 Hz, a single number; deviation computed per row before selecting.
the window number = 148 Hz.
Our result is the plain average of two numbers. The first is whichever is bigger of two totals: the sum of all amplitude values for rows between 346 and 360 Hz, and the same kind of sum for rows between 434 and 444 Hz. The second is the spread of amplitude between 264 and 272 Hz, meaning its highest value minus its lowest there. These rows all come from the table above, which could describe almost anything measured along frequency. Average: 49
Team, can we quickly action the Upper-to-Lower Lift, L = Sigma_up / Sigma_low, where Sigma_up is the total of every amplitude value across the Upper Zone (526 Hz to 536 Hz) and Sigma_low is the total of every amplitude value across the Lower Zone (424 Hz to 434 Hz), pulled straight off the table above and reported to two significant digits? 0.93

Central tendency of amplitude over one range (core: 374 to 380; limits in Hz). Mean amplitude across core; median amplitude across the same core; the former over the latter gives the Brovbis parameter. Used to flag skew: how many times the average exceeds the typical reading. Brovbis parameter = 1.000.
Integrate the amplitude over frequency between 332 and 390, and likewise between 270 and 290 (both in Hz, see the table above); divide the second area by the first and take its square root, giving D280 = 0.67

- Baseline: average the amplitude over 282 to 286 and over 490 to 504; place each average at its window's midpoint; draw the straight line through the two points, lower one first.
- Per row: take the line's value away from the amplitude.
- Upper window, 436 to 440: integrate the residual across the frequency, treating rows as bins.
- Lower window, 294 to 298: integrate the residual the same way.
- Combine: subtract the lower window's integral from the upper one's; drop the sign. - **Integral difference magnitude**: 6.0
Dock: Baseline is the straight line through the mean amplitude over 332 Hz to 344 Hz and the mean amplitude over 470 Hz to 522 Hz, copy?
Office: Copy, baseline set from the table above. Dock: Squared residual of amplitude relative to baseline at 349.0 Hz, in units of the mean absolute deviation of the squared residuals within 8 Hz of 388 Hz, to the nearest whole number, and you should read 53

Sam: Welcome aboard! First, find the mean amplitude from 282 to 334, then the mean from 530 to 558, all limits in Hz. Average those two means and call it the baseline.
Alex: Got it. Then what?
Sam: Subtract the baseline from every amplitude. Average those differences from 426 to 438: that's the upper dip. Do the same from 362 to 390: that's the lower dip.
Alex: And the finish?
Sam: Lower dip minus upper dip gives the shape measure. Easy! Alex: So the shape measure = 0.03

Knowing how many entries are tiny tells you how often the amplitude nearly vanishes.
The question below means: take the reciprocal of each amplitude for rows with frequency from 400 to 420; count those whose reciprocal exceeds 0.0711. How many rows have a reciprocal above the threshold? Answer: 10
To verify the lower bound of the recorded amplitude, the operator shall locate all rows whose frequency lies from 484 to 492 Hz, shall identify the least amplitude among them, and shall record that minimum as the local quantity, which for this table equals 12.5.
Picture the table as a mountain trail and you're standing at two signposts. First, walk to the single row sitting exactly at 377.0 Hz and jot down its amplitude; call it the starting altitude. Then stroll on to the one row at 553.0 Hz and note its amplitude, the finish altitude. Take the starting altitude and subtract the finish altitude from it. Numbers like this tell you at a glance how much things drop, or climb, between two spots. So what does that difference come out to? 1.7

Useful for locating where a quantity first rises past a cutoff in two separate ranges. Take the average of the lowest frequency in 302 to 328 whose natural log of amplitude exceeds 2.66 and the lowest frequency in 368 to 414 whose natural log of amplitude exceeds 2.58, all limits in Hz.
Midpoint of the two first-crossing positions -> 336 Hz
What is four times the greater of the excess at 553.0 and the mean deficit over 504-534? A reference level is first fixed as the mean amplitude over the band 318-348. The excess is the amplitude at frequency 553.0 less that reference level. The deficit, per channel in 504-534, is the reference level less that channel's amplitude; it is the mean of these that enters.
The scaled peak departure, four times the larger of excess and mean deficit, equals 10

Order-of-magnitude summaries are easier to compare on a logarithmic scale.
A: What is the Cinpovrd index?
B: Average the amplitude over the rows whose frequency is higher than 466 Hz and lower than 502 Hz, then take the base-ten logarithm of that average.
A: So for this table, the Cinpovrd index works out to 1.11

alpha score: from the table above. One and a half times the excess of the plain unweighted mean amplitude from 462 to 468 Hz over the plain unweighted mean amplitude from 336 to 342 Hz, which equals -3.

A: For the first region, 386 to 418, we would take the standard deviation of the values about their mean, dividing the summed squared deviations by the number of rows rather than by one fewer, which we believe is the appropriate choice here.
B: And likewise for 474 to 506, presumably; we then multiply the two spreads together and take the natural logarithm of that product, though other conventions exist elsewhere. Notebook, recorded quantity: -1.9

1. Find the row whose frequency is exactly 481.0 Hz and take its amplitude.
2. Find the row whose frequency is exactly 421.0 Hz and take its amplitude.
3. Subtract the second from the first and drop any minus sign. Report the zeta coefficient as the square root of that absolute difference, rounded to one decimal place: 1.0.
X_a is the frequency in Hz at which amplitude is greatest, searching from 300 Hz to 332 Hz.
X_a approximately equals 301.0 Hz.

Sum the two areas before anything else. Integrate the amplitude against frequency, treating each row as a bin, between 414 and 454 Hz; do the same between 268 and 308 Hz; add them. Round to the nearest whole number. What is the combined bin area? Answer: 1291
